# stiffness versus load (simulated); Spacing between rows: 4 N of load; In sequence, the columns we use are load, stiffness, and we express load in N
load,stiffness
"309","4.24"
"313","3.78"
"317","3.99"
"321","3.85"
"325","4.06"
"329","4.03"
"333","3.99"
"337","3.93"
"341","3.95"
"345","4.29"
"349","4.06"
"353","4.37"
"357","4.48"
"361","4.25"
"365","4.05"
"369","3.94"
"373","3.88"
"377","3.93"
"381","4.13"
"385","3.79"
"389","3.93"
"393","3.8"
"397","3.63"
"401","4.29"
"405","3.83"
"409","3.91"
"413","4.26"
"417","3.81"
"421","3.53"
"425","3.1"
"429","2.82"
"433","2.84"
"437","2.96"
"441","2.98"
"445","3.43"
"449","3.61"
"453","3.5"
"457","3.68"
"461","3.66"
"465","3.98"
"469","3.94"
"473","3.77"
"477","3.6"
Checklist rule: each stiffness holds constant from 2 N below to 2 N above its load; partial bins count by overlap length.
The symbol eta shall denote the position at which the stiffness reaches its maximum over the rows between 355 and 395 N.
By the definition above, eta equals 357 N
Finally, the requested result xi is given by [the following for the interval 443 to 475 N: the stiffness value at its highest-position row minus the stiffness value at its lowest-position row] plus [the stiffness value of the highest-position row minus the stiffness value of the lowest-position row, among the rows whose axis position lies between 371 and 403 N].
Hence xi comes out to 0.75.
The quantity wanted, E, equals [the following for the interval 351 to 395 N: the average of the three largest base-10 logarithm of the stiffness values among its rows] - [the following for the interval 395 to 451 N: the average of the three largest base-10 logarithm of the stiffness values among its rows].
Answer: 0.02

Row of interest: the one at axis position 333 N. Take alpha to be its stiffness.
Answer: 3.99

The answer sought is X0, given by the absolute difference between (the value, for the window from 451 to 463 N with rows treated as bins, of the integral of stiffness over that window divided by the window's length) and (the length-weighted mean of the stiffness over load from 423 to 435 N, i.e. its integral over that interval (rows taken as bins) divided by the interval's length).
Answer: 0.69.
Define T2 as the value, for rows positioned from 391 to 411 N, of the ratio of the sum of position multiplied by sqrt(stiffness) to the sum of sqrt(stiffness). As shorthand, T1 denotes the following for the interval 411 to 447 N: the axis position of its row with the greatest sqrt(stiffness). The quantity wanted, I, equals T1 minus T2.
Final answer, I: 12.0 N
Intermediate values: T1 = 413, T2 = 401.0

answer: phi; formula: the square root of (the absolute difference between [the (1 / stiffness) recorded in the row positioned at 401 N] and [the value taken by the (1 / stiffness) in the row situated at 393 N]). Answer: 0.173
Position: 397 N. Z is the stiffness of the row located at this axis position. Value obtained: 3.63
